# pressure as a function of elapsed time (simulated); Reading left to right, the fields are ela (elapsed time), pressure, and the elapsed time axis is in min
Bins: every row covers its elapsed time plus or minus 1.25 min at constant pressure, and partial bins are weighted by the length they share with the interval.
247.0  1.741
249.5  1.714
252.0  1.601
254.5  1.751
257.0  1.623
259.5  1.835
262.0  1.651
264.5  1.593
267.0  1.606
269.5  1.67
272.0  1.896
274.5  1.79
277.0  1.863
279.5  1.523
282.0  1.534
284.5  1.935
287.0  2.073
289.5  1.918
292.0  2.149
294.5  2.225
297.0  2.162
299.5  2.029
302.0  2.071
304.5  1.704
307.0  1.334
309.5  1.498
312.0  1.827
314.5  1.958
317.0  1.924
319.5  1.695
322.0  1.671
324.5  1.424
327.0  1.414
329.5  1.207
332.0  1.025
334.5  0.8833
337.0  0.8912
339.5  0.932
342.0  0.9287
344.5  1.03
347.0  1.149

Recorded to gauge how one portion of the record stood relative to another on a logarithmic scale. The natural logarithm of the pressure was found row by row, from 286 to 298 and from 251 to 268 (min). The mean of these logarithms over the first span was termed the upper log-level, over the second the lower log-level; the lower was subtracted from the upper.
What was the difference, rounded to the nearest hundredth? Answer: 0.23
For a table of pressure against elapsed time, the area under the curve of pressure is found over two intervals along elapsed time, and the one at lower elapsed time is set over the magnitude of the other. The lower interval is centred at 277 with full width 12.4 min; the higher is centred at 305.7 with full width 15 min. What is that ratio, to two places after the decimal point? 0.82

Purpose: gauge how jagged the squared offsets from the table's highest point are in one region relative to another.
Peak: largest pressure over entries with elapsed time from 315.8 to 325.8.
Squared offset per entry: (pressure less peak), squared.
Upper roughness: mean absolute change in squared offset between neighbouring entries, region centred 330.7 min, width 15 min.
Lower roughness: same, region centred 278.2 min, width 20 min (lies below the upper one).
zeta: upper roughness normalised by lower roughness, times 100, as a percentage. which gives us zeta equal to 273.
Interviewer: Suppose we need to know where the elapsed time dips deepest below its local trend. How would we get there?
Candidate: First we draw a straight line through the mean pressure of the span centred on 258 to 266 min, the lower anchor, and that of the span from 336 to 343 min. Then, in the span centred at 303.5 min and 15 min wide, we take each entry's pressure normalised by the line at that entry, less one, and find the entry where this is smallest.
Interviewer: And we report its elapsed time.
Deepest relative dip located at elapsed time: 307.0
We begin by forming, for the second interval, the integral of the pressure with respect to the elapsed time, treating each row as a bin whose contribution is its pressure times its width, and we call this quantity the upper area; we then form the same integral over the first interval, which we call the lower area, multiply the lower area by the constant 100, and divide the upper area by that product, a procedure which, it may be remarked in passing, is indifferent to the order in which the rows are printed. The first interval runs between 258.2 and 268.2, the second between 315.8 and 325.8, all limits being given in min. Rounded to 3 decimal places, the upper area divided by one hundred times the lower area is 0.010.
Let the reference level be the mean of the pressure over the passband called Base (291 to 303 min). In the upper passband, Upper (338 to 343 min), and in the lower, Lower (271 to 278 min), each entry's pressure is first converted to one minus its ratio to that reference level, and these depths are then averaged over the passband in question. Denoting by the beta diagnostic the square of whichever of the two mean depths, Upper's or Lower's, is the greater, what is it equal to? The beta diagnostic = 0.32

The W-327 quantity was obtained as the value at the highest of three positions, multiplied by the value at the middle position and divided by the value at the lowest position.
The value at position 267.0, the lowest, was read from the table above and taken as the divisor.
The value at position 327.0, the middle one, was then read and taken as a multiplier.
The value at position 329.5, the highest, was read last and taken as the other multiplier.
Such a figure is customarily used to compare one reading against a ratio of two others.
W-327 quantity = 1.06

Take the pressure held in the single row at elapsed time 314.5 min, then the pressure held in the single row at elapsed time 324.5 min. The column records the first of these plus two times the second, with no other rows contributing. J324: 4.8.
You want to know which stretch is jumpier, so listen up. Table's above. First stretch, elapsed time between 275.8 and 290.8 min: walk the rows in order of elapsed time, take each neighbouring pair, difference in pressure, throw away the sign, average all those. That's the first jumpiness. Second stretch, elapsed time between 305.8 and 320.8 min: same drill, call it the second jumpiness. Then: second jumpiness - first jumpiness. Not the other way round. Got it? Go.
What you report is -0.03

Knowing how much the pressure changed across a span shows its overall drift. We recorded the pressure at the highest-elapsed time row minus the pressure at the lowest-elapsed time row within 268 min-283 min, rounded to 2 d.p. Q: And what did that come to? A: -0.14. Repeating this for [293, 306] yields -0.52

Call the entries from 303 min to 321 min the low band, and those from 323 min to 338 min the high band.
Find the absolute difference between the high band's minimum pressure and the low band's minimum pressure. 0.45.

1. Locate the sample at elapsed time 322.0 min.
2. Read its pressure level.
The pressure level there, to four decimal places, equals 1.6710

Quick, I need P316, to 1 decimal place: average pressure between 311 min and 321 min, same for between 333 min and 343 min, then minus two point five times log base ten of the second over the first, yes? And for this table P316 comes 0.8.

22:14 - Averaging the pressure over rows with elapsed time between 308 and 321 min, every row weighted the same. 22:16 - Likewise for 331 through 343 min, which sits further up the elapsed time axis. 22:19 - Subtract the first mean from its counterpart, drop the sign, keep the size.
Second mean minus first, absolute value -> 0.8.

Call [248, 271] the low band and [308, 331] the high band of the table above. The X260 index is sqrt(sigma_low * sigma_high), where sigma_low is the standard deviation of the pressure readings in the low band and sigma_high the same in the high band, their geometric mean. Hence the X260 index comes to 0.14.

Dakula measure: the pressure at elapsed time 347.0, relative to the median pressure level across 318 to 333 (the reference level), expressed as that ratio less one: -0.2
